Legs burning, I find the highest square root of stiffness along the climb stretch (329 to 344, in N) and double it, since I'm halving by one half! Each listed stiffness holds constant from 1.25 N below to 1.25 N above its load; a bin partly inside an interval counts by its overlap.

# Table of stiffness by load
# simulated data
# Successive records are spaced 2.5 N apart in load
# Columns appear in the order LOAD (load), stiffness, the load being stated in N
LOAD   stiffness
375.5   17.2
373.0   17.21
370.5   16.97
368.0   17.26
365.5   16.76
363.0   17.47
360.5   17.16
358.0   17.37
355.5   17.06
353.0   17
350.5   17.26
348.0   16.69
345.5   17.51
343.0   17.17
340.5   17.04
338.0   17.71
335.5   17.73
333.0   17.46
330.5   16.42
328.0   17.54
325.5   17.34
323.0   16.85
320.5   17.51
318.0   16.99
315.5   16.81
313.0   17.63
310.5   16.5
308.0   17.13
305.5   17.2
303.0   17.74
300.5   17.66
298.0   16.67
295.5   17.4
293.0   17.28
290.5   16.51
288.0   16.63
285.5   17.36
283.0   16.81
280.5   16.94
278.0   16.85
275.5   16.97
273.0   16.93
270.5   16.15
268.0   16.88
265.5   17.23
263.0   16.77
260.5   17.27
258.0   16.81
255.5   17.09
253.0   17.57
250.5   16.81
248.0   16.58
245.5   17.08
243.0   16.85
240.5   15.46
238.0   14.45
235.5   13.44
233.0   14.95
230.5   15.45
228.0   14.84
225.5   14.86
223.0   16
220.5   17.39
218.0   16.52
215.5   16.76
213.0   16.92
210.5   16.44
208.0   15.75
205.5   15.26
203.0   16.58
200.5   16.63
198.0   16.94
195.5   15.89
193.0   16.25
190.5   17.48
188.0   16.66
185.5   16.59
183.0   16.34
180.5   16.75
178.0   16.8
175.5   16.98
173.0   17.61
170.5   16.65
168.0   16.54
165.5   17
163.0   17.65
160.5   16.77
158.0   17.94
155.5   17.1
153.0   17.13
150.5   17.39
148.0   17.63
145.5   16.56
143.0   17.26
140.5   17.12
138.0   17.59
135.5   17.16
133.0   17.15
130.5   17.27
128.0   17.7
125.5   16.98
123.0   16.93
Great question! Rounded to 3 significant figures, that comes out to 8.42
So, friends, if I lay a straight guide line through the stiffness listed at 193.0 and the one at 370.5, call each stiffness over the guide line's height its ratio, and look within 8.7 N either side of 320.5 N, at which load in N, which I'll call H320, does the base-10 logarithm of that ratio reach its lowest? 315.5 N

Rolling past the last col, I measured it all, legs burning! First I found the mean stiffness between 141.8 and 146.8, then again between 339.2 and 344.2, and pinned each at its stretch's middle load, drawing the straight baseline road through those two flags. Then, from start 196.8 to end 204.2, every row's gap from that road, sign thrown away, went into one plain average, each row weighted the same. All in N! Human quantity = 0.25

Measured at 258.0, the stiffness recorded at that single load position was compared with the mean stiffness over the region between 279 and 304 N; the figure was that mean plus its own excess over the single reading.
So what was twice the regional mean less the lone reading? 17.4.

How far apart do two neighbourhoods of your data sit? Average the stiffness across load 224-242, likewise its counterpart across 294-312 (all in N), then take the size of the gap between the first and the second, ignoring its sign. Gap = 2.4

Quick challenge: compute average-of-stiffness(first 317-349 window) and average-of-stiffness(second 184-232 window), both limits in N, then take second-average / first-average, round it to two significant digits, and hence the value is 0.94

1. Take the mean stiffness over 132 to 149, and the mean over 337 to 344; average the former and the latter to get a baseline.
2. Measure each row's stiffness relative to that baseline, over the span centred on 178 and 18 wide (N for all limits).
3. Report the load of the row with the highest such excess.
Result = 173.0 N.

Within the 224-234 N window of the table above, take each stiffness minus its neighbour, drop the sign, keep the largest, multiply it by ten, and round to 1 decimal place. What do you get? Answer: 6.1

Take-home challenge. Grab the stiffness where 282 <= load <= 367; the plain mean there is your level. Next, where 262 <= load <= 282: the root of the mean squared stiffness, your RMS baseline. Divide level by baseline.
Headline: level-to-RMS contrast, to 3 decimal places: 1.019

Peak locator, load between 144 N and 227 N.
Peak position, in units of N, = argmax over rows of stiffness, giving 158.0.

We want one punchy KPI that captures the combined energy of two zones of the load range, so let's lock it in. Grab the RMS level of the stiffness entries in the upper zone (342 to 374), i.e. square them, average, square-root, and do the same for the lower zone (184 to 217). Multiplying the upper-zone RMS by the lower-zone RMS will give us 283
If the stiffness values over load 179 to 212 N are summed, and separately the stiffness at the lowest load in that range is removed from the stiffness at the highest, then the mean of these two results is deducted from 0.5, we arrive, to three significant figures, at -106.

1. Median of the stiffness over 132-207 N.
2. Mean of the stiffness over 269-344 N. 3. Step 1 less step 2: -0.14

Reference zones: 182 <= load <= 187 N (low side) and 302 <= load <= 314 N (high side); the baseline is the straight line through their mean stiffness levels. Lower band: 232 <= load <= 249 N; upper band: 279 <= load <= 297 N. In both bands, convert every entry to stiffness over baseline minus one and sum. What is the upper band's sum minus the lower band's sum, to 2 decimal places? 0.48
